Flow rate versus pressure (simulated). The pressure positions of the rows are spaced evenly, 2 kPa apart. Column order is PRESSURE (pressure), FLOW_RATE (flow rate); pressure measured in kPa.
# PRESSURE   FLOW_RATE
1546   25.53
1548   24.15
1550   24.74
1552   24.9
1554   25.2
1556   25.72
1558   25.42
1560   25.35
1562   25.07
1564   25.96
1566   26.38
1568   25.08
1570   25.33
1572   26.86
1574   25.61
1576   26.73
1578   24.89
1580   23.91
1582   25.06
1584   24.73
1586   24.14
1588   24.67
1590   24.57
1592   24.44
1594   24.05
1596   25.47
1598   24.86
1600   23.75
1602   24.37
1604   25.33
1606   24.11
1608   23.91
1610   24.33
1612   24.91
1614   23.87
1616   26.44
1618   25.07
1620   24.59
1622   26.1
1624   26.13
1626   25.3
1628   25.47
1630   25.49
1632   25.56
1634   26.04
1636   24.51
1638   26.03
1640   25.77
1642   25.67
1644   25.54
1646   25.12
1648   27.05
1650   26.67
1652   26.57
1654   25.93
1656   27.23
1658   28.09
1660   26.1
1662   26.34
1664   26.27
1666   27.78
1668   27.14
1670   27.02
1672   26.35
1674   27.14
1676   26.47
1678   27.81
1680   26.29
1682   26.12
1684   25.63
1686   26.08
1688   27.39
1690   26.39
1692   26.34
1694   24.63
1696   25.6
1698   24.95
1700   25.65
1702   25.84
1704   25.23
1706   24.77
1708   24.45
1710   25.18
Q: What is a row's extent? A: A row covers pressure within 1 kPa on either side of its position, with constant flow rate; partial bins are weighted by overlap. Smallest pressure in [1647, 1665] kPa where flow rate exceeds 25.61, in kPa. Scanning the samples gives 1648 kPa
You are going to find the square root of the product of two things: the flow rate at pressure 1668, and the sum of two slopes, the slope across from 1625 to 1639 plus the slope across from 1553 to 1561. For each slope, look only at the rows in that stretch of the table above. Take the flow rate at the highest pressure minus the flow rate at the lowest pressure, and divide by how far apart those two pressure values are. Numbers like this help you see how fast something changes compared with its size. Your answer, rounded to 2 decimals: 1.53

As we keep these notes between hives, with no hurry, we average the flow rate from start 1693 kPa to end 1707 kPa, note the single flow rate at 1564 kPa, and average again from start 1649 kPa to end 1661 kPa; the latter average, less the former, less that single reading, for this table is -24.4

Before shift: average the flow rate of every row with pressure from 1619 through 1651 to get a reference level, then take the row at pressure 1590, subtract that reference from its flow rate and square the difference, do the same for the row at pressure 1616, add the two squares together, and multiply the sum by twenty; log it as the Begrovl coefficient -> 36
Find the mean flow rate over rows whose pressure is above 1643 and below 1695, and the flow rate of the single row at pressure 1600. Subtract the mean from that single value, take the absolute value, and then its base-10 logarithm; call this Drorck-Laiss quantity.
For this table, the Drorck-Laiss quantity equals 0.4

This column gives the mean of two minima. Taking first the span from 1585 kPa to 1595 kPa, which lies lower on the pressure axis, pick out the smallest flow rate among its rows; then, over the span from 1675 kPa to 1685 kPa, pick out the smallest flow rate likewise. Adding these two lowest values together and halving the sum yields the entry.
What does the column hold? 24.8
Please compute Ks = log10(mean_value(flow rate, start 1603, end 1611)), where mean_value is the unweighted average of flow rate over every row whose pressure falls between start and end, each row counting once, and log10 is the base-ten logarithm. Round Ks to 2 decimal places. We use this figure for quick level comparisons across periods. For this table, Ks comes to 1.39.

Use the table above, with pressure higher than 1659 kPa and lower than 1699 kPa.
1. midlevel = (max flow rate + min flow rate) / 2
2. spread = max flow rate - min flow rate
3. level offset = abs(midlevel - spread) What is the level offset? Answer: 23.0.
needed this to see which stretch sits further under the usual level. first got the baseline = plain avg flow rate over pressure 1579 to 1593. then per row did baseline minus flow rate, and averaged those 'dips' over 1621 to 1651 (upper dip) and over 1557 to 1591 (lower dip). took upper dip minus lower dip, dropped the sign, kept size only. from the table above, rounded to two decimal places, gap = 0.48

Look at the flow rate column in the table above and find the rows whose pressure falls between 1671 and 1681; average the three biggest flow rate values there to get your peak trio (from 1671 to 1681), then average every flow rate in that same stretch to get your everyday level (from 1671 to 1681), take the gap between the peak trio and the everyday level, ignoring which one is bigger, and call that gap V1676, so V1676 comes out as 0.33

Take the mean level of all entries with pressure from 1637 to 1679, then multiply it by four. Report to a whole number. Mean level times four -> 106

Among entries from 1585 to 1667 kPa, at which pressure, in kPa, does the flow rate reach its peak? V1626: 1658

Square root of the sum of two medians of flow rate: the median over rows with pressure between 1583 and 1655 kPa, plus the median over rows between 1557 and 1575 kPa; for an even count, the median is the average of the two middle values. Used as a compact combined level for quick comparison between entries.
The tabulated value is 7.12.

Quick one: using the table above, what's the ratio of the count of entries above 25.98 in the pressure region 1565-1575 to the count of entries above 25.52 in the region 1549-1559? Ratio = 2.0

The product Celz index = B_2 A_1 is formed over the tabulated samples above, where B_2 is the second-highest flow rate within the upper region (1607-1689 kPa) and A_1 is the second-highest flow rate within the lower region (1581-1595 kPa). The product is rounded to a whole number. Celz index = 688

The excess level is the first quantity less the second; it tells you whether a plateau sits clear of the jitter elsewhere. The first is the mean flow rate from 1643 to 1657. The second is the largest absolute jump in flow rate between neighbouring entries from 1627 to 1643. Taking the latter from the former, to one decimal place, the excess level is 24.8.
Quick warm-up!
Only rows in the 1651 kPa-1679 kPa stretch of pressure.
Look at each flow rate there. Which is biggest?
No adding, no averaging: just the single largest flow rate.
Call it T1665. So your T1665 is 28.09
